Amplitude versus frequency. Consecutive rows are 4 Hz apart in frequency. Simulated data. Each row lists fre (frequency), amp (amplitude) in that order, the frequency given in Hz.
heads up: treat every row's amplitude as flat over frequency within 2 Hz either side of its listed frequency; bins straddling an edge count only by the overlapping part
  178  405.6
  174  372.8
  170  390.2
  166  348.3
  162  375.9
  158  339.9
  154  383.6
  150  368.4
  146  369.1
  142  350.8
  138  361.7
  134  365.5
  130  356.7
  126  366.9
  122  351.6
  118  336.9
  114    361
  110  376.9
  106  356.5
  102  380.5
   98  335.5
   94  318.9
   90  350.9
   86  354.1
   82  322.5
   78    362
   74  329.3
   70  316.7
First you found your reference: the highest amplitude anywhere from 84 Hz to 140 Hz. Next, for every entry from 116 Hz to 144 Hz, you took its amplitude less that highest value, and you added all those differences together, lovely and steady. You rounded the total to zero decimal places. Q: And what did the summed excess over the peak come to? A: -173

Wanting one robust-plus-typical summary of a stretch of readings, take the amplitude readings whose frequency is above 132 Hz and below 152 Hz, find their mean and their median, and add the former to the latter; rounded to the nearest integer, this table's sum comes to 729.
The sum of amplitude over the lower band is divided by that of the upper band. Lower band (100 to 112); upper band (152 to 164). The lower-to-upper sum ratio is 1.01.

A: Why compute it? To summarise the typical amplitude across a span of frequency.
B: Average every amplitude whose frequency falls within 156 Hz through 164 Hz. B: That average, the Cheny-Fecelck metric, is 357.9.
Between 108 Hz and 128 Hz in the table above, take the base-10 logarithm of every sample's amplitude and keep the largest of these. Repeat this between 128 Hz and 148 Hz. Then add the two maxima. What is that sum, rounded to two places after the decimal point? 5.14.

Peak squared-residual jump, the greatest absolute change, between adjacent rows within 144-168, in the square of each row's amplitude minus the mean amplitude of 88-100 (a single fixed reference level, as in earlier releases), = 2329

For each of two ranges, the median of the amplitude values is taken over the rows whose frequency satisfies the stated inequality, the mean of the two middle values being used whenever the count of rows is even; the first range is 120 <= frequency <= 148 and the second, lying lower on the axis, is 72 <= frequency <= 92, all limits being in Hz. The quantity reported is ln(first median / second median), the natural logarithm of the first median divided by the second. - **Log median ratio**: 0.030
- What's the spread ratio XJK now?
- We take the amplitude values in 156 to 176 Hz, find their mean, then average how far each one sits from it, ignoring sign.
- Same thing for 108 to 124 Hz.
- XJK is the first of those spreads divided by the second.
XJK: 1.38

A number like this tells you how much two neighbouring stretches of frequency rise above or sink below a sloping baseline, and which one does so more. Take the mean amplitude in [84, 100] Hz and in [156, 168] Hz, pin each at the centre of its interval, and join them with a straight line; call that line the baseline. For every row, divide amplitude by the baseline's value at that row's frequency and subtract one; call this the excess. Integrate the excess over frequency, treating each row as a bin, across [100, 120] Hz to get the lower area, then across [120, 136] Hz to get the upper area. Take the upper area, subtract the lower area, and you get -0.51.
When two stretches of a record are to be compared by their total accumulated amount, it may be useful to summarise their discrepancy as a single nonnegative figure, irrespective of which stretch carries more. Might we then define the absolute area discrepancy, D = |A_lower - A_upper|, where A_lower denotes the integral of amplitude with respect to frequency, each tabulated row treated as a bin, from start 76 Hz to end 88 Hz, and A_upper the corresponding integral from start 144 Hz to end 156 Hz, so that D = 330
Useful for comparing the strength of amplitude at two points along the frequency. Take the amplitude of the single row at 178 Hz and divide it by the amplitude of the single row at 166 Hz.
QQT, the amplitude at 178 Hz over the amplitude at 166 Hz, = 1.16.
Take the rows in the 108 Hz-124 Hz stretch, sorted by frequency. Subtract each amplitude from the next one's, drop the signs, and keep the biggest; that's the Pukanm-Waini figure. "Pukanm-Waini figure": 24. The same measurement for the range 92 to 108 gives 45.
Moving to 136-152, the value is 18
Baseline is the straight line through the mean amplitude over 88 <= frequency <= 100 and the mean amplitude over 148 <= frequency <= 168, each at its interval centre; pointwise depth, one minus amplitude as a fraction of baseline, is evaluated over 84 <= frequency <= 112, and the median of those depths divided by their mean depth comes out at 1.1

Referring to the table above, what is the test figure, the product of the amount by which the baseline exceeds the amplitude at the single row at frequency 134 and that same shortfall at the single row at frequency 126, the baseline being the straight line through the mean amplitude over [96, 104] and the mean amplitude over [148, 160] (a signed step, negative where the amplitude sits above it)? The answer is 23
